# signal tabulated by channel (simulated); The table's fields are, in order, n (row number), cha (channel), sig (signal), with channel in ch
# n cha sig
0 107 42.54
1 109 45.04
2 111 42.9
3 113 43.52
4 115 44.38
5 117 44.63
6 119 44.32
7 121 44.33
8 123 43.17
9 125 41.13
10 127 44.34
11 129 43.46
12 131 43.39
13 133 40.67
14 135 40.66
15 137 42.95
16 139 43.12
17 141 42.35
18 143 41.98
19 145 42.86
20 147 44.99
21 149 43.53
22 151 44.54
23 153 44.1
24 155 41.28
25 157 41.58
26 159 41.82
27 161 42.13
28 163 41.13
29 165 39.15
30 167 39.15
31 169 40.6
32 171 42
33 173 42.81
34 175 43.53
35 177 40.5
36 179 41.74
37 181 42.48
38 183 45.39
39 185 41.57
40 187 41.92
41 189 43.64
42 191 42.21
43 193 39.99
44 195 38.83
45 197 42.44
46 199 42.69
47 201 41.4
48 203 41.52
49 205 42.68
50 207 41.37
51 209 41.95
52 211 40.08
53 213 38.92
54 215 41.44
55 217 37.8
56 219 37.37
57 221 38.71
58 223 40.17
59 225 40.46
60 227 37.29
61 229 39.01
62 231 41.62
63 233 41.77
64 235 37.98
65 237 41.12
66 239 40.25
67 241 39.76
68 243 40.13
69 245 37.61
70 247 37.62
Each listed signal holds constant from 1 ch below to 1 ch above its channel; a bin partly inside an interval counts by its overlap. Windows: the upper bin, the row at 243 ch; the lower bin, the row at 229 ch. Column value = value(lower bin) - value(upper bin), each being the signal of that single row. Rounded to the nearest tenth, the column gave -1.1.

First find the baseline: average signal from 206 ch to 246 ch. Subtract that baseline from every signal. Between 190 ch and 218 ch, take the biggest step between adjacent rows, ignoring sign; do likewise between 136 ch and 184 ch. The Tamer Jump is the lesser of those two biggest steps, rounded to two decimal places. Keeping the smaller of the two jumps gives 3.03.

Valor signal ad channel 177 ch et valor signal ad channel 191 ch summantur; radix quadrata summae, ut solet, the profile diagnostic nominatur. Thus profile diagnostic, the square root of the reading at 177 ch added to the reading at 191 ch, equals 9.09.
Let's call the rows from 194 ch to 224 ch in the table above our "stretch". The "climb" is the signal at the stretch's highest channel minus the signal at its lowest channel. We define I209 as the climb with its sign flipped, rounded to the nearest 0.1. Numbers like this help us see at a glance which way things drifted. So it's -1.3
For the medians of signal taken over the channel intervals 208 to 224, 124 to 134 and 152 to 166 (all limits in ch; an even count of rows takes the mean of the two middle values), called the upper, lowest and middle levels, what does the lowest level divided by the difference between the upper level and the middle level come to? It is -21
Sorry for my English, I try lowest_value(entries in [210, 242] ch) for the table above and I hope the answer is 37.29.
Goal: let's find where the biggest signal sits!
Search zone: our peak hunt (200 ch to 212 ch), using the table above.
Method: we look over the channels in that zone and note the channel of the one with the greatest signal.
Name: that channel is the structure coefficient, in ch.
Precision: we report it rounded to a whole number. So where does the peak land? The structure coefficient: 205 ch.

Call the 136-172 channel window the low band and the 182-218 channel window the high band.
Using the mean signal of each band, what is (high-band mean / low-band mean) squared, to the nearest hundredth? 0.96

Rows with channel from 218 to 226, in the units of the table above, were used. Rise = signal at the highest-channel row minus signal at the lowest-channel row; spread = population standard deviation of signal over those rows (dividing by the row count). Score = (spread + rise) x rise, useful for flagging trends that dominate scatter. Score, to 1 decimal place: 13.4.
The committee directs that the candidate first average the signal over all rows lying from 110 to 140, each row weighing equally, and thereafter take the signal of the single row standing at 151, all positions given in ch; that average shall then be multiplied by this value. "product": 1921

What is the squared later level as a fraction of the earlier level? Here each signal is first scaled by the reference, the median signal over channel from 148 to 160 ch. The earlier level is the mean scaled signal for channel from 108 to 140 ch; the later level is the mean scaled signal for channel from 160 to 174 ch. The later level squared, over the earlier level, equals 0.91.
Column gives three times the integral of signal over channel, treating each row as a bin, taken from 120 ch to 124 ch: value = 525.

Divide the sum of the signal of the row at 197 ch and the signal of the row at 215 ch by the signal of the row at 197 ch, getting 1.98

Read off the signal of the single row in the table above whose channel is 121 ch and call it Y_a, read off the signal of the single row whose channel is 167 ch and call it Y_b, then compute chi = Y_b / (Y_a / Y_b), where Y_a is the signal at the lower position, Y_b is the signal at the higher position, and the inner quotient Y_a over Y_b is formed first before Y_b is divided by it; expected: 35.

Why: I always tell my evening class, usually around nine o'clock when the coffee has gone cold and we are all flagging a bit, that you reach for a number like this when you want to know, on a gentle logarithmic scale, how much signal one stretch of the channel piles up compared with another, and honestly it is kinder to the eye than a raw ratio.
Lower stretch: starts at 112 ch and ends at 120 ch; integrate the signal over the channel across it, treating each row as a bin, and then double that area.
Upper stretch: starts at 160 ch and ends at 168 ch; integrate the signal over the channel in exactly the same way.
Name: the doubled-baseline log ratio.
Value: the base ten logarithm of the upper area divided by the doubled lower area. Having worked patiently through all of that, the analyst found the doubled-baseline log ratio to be -0.340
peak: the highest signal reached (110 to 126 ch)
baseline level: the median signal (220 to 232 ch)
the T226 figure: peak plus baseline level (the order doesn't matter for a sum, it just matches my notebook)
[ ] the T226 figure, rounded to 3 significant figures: 84.2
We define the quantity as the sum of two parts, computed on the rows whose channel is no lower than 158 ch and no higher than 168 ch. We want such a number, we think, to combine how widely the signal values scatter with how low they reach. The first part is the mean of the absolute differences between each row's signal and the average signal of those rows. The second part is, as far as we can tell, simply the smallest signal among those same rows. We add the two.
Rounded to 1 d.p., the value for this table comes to 40.4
